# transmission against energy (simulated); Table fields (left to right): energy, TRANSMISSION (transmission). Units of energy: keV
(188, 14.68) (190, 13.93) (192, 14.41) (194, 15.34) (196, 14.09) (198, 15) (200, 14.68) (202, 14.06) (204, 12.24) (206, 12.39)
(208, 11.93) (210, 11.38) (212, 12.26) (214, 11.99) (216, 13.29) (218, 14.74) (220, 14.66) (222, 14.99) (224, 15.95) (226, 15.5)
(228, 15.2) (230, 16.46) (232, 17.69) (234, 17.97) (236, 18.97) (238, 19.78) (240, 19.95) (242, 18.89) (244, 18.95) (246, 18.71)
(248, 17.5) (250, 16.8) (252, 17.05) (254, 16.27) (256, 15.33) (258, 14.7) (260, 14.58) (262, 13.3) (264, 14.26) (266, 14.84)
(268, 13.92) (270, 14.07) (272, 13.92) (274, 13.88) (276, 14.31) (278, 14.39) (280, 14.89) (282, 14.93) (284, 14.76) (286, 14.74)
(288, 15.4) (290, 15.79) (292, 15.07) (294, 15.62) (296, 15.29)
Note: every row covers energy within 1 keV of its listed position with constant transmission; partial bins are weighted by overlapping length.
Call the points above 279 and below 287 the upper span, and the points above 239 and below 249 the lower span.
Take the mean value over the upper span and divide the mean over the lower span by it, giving 1.27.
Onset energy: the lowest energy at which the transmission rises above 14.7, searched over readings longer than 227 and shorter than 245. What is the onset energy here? 228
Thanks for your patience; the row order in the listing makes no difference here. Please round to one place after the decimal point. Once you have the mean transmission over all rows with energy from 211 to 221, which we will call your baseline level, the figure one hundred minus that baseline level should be 86.6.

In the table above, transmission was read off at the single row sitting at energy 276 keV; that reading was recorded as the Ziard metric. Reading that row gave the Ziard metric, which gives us 14.31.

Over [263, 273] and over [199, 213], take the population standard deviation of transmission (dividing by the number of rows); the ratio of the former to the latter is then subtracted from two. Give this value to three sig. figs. 1.69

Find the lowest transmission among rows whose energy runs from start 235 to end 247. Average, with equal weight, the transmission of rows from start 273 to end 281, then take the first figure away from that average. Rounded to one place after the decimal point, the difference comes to -4.3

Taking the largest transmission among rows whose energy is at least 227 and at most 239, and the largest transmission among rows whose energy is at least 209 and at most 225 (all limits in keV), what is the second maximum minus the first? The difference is -3.8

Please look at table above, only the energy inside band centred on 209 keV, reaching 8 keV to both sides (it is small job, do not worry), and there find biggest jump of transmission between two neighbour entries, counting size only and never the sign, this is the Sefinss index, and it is 1.8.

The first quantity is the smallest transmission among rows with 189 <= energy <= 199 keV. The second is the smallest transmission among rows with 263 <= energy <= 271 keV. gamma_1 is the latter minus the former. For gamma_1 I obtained 0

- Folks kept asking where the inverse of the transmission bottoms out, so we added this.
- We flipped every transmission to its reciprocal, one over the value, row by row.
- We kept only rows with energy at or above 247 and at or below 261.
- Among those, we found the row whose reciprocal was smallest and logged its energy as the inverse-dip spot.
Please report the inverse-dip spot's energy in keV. 248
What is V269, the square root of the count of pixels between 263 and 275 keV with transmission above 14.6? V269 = 1.0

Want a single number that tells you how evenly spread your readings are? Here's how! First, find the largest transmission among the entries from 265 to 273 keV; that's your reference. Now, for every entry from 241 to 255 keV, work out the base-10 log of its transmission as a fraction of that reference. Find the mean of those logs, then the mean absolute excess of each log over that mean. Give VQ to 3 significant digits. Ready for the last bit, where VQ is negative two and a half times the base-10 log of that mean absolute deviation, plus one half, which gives 4.58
